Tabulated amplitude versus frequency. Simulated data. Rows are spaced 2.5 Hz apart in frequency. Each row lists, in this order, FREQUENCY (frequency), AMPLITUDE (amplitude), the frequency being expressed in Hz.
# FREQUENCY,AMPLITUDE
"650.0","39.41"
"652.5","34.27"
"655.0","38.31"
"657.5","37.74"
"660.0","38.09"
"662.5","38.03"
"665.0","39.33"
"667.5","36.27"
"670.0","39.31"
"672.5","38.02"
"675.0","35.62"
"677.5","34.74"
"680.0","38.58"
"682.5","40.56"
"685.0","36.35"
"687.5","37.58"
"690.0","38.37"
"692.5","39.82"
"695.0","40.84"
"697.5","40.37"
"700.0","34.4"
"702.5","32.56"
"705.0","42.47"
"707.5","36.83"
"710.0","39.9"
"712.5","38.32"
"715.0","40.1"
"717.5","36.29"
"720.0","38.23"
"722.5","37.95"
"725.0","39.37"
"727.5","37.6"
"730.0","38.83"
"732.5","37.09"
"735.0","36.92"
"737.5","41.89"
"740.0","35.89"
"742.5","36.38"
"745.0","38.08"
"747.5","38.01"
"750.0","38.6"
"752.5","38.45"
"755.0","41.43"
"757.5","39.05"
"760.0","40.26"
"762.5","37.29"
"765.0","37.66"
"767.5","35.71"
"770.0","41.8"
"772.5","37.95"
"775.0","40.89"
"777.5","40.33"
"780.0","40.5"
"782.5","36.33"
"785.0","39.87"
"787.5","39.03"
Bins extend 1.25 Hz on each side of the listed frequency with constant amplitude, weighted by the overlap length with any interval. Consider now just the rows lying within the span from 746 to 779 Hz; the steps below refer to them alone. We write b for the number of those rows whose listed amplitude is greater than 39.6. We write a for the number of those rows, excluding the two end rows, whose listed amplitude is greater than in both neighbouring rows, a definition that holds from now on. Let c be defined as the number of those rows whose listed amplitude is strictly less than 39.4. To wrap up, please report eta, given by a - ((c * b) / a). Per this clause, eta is -0.7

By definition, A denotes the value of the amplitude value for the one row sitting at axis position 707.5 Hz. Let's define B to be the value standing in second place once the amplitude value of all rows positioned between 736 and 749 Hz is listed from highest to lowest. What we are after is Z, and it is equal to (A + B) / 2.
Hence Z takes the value 37.5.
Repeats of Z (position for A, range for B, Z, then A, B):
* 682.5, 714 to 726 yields 40.0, 40.56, 39.37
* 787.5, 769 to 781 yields 40.0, 39.03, 40.89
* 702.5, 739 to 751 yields 35.3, 32.56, 38.08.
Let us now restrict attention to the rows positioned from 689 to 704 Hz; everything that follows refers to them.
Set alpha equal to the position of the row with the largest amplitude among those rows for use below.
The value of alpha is 695.0 Hz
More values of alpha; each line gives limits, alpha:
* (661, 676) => 665.0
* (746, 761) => 755.0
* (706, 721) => 715.0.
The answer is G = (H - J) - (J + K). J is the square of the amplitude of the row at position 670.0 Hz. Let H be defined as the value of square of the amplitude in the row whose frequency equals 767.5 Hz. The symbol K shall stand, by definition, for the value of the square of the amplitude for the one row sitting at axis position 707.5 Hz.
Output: -3172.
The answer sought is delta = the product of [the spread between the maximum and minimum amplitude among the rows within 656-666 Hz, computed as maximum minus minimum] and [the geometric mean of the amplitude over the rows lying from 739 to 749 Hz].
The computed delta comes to 59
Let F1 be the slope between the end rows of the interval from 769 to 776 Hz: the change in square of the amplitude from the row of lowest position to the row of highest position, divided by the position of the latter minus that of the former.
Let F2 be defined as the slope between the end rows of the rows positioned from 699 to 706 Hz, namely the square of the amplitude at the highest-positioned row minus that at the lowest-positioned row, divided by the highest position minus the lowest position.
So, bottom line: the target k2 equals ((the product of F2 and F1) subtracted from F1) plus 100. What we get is 1952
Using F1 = -15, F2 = 124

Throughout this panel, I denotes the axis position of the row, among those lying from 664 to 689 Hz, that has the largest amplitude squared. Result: 682.5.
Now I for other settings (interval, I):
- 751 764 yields 755.0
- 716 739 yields 737.5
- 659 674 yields 665.0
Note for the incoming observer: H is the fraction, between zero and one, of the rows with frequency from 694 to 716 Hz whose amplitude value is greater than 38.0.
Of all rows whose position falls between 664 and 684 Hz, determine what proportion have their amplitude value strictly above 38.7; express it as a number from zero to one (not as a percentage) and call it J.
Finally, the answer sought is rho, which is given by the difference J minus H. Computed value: -0.29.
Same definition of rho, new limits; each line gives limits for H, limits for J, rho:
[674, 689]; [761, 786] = 0.17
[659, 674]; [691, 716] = -0.23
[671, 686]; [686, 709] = -0.06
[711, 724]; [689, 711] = -0.04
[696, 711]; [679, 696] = -0.07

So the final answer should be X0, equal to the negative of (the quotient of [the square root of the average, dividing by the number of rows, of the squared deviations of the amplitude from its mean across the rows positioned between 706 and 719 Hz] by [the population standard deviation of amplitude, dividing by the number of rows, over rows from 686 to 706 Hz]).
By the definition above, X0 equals -0.5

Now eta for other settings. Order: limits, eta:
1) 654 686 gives 1.0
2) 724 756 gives -1.5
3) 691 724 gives -3.4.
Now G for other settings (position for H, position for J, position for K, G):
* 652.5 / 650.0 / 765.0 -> -3350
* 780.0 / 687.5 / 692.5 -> -2770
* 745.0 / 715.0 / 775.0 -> -3438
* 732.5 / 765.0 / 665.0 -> -3008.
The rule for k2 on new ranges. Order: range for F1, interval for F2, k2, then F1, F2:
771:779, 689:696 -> -1321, 37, 39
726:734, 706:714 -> 263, -8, 22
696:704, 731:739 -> 8623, -114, 76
